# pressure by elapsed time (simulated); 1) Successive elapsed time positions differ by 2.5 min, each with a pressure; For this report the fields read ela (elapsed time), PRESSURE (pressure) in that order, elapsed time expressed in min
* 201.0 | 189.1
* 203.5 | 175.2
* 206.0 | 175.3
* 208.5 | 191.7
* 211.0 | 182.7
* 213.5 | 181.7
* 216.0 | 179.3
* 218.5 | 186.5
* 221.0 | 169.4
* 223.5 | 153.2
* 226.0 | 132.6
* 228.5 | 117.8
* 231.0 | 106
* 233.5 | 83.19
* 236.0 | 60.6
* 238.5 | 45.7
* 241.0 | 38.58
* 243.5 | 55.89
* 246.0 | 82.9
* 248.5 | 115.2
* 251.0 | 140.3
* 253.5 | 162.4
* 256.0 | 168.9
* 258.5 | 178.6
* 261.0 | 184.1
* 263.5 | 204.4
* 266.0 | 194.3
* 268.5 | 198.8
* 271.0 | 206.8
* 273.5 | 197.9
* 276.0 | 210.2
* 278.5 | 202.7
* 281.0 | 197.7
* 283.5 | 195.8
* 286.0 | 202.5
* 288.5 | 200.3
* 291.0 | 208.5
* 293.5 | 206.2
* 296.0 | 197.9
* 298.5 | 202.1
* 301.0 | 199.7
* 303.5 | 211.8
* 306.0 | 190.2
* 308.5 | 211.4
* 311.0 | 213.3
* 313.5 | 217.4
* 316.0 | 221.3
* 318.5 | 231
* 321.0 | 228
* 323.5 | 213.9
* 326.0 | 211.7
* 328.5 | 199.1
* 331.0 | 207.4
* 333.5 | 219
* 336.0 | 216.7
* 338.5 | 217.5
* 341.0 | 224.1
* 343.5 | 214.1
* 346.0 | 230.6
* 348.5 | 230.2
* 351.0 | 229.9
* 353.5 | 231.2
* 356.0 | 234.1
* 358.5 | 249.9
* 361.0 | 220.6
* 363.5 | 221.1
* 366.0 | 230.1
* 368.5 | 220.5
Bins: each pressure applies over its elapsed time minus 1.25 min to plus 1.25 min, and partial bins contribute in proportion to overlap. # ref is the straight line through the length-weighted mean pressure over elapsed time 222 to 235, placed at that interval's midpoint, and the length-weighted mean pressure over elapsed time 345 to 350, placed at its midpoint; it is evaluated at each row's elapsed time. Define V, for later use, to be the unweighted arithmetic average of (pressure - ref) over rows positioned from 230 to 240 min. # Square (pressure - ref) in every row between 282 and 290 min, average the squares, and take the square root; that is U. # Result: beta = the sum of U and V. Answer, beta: -23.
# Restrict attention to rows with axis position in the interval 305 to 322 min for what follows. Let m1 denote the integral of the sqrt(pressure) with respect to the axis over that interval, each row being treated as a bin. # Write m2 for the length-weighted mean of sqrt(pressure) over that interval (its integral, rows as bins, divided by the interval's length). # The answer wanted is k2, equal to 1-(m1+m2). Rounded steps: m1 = 250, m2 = 14.7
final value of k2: -264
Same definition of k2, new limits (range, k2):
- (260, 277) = -253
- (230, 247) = -144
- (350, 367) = -273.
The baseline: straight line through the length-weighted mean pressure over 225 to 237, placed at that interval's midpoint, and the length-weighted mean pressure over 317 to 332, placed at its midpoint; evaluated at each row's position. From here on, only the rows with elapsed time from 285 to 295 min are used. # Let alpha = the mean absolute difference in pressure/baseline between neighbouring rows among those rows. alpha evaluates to 0.03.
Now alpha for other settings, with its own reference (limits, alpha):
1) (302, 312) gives 0.08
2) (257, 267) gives 0.08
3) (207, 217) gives 0.15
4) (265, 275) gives 0.04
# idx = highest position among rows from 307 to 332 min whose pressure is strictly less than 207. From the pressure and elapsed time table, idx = 328.5 min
